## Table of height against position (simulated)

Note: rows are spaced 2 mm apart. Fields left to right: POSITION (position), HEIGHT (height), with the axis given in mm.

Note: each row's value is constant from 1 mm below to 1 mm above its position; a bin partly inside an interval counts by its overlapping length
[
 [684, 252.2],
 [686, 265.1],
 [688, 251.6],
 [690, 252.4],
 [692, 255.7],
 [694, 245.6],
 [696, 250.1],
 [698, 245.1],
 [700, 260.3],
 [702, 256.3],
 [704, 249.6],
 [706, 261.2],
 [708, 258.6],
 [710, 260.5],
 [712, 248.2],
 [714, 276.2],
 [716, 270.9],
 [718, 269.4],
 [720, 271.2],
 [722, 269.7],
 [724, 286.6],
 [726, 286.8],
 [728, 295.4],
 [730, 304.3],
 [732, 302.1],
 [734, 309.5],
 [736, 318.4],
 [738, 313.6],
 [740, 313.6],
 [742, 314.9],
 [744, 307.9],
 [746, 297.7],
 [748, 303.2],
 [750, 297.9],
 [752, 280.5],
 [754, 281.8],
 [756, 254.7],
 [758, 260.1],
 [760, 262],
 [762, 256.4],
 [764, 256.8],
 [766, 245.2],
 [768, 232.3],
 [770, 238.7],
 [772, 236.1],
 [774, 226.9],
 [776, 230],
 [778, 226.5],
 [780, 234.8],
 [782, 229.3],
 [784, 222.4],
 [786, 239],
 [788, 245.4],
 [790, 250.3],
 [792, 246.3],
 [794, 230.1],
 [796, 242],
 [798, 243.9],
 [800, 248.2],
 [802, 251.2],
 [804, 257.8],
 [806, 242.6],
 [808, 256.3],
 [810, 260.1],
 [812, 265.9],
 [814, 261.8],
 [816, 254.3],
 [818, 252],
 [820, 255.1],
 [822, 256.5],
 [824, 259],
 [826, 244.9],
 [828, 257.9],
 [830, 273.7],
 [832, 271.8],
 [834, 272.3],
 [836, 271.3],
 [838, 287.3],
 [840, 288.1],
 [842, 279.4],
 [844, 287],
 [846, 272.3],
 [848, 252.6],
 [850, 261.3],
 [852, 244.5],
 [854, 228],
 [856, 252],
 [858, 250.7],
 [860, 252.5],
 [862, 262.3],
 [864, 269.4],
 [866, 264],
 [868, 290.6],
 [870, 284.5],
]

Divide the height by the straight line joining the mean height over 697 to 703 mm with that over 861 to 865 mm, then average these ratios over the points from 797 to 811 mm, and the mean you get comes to 0.96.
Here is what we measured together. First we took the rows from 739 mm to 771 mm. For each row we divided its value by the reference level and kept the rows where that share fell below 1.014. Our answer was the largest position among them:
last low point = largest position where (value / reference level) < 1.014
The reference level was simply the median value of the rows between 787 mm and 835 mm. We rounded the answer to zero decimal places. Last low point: 770 mm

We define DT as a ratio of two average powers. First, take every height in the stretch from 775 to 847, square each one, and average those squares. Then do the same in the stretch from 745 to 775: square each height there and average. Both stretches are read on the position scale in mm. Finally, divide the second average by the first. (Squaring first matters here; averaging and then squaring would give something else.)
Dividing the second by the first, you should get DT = 1.06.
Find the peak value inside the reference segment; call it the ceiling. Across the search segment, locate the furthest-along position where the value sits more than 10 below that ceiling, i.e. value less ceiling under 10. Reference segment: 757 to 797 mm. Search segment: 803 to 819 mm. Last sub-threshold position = 818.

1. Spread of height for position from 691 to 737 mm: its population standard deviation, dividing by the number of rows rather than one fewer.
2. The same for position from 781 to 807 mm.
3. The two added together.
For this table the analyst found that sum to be 31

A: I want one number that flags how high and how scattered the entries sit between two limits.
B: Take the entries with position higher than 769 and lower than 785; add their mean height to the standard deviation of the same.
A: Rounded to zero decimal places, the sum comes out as 236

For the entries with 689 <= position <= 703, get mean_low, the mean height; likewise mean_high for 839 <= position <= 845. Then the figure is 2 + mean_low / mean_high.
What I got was 2.89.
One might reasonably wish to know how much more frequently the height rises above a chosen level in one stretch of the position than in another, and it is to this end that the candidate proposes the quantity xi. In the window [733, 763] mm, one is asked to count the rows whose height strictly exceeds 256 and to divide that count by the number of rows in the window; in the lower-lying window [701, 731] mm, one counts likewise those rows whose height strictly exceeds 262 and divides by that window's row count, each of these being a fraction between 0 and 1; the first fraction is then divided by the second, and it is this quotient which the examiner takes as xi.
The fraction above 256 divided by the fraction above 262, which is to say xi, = 1.6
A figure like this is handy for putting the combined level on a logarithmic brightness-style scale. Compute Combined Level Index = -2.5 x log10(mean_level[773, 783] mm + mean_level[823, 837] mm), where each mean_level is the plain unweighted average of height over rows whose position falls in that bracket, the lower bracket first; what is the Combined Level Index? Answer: -6.73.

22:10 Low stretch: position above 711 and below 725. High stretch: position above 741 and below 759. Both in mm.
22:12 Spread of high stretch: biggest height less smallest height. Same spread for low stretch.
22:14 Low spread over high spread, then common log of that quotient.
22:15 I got -0.2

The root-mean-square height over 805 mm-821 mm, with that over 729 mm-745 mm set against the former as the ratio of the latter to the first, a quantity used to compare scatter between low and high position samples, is 1.21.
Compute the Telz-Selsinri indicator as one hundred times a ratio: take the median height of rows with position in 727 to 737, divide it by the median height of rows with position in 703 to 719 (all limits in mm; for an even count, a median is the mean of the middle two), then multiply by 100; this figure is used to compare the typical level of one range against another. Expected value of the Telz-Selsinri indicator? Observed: 117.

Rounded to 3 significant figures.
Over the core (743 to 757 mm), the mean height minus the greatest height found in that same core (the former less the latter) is -18.8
